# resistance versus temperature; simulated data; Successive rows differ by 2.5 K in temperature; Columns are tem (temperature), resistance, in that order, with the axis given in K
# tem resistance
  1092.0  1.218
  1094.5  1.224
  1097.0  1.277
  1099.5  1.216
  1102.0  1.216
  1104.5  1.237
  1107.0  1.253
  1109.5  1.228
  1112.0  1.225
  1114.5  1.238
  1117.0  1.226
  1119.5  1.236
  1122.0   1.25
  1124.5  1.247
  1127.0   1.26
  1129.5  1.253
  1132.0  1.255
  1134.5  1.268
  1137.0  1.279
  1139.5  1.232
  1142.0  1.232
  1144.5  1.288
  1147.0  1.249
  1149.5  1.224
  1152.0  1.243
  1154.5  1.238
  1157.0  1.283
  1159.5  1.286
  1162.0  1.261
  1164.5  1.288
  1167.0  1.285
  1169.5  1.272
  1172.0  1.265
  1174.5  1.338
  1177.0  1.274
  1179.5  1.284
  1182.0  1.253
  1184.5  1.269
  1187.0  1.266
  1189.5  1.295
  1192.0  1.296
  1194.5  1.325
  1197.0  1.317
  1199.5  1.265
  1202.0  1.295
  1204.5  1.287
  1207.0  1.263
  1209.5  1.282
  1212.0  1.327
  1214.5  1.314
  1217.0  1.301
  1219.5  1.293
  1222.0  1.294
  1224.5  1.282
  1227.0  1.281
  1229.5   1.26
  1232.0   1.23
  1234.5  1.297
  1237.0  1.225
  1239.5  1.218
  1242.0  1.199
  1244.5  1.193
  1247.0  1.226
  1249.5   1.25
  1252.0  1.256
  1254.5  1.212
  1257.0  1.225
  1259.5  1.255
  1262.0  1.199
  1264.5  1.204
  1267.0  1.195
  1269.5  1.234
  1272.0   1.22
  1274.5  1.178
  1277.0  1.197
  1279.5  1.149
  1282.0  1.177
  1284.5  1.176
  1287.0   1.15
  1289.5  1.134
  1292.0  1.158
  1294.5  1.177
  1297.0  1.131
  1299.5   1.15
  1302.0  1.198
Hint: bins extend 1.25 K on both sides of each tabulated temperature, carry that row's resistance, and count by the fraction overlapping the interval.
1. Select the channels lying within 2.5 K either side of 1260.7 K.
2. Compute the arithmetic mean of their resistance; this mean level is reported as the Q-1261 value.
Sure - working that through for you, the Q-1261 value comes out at 1.23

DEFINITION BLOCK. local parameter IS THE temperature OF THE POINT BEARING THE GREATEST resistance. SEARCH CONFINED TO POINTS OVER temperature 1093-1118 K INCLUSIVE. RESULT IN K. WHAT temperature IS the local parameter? 1097.0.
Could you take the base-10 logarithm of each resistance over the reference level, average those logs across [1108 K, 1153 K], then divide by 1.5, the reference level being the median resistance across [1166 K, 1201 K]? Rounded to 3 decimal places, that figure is -0.008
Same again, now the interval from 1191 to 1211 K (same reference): 0.003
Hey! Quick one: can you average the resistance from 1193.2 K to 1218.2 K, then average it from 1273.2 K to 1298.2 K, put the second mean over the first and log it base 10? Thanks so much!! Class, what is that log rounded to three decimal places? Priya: -0.048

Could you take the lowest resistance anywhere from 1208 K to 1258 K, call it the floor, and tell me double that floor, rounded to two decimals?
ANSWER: 2.39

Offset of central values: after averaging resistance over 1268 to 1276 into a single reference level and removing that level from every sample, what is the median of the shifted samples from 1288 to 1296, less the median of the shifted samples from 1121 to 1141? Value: -0.10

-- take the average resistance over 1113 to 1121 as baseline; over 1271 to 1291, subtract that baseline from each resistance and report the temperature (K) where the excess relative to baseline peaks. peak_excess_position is 1272.0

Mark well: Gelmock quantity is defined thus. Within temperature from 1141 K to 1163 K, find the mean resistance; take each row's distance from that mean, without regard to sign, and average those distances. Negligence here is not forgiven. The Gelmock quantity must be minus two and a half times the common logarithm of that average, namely 4.2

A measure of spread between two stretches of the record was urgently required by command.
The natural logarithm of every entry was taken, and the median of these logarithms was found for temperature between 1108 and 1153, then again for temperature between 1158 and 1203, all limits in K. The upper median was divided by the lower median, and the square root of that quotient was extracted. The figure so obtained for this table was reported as 1.07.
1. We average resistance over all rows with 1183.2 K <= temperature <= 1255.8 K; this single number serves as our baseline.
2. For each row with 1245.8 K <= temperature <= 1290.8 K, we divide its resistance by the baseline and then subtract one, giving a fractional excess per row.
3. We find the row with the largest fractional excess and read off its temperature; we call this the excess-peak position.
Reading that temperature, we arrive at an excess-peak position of 1252.0 K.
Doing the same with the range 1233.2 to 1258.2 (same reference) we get 1234.5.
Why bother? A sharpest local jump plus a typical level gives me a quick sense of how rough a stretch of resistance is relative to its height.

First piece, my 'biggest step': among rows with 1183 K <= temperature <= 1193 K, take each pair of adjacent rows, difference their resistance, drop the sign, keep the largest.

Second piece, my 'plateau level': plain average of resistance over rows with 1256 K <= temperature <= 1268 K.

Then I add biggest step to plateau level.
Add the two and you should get 1.24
